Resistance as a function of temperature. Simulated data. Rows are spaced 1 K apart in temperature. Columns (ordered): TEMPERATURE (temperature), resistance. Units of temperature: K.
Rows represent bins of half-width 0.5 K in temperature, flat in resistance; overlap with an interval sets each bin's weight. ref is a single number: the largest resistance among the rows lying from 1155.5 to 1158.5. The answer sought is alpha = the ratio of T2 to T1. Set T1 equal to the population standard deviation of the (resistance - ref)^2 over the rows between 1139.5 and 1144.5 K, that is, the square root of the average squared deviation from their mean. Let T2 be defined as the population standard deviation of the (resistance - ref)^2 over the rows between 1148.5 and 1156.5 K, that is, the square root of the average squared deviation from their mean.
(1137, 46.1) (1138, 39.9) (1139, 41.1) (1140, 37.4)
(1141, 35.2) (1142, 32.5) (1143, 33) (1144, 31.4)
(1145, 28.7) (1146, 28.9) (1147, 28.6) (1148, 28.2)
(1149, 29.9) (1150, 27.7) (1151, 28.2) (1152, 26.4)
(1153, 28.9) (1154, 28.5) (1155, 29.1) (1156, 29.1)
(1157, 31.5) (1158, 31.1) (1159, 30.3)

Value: 0.52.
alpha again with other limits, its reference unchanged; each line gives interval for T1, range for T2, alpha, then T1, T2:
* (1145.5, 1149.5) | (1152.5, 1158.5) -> 1.11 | 3.0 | 3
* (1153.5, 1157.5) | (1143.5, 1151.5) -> 1.35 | 3.2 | 4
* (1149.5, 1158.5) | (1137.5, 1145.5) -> 4.41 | 7.5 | 33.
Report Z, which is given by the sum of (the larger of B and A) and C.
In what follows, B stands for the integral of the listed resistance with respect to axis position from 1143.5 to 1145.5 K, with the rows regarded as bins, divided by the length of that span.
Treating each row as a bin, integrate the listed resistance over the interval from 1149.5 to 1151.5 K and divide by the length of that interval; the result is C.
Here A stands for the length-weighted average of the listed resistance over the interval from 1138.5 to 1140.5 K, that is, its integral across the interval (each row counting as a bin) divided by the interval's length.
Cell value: 67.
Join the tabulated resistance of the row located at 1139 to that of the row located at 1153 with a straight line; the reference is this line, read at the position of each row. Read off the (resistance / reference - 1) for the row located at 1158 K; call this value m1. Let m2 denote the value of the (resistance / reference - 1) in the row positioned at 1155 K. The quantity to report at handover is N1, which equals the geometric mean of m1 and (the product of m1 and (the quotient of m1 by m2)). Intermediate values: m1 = 0.27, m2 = 0.07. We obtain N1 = 0.52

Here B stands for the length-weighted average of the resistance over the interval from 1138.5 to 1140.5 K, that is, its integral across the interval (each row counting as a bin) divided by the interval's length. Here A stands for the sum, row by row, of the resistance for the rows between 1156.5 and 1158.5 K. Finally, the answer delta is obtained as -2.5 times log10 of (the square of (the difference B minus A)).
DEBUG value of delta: -6.8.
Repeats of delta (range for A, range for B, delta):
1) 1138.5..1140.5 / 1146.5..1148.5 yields -8.5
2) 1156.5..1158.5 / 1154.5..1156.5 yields -7.6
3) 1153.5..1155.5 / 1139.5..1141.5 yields -6.6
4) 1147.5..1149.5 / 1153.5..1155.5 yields -7.3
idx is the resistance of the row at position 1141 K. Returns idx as 35.2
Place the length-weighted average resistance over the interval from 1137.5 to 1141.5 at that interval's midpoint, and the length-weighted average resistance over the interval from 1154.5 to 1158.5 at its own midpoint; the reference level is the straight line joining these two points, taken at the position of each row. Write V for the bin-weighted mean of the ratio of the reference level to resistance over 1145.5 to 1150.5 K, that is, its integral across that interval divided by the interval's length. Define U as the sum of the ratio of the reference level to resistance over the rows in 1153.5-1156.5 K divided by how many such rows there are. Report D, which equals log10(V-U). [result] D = -0.9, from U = 1.070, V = 1.20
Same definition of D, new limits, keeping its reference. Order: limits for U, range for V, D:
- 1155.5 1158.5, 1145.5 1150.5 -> -0.7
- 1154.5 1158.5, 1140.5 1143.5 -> -1.0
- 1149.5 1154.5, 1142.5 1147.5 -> -1.5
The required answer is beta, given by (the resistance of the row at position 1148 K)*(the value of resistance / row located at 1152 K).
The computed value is 744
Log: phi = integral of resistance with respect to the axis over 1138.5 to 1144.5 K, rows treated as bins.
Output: 211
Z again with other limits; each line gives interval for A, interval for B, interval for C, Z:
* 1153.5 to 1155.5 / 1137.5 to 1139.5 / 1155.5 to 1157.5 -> 71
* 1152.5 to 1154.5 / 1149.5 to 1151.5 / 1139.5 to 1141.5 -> 65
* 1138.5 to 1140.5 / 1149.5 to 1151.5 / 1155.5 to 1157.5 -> 70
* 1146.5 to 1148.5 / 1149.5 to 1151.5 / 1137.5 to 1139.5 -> 69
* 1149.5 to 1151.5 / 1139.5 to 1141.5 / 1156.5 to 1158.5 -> 68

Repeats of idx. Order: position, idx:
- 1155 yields 29.1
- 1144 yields 31.4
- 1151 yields 28.2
